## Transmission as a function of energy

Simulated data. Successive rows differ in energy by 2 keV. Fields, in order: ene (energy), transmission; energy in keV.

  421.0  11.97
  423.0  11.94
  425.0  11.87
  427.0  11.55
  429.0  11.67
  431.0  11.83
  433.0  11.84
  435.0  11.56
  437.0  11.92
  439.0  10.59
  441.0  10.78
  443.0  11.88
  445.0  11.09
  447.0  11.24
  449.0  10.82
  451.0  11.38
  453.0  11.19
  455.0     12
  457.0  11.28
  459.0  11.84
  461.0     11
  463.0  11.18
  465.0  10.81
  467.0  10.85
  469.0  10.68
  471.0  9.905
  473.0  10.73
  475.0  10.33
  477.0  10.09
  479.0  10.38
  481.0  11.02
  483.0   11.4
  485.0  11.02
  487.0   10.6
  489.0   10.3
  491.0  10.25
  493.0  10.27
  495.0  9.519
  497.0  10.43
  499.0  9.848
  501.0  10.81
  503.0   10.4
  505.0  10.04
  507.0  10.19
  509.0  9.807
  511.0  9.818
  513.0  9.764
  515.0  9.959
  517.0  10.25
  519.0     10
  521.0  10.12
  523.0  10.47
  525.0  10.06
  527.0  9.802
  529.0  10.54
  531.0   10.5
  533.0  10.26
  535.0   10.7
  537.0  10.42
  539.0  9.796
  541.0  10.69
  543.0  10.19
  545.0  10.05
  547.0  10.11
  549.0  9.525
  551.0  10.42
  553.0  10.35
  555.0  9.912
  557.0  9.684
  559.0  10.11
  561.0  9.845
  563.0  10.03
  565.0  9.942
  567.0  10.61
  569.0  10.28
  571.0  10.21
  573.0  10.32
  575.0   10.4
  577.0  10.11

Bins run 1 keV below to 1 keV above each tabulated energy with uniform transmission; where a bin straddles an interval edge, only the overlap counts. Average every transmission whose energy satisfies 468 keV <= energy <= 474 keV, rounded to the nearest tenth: 10.4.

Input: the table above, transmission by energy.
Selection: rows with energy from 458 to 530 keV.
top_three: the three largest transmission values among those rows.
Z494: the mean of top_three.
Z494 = 11.5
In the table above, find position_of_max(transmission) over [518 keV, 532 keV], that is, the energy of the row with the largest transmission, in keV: 529.0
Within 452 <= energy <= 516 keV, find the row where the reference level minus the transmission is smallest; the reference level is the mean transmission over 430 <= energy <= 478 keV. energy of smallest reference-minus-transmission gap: 455.0 keV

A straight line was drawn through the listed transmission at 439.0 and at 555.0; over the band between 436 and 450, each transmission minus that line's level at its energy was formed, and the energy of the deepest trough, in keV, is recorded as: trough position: 439.0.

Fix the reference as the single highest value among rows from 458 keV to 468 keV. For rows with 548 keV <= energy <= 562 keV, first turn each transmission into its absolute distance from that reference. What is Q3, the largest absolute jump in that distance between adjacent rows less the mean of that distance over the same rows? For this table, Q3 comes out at -1.0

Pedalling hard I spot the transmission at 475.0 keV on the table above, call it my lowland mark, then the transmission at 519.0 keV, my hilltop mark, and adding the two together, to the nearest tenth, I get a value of 20.3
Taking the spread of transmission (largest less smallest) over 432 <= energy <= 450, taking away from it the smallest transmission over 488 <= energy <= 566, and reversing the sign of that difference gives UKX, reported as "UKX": 8.2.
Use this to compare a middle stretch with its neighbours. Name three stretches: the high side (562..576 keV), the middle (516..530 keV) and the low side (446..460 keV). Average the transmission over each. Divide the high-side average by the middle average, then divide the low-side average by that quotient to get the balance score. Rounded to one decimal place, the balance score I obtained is 11.3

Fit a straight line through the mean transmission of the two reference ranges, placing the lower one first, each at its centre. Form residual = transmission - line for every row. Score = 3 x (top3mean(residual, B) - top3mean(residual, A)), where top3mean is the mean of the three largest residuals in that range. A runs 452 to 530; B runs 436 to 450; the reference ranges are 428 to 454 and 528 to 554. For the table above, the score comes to -1.0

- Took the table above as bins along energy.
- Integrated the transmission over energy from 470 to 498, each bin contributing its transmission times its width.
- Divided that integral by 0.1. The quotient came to 2925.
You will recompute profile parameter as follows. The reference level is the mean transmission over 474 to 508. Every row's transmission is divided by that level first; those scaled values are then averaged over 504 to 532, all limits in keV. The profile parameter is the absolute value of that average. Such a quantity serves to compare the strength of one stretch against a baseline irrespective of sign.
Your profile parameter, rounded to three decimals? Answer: 0.970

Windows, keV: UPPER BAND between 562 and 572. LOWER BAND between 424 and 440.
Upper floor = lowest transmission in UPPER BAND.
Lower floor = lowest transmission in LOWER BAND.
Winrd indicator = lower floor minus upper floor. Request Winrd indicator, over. 0.6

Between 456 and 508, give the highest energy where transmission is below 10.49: 507.0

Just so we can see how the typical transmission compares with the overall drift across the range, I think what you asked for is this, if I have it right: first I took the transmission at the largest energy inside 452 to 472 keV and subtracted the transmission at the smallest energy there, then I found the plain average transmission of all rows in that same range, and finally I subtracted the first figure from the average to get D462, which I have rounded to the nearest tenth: 12.4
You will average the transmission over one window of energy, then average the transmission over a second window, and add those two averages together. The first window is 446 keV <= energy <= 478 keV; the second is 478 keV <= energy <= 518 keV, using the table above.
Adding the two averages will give 21.3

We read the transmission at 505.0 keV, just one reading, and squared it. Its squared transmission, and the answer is 101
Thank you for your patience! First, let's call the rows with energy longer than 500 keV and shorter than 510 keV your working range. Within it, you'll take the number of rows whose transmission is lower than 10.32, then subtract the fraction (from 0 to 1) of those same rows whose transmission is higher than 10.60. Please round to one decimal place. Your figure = 2.8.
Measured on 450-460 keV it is -1.0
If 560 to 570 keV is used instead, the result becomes 3.8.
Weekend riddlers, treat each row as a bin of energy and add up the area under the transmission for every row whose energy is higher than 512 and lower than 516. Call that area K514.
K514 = 39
